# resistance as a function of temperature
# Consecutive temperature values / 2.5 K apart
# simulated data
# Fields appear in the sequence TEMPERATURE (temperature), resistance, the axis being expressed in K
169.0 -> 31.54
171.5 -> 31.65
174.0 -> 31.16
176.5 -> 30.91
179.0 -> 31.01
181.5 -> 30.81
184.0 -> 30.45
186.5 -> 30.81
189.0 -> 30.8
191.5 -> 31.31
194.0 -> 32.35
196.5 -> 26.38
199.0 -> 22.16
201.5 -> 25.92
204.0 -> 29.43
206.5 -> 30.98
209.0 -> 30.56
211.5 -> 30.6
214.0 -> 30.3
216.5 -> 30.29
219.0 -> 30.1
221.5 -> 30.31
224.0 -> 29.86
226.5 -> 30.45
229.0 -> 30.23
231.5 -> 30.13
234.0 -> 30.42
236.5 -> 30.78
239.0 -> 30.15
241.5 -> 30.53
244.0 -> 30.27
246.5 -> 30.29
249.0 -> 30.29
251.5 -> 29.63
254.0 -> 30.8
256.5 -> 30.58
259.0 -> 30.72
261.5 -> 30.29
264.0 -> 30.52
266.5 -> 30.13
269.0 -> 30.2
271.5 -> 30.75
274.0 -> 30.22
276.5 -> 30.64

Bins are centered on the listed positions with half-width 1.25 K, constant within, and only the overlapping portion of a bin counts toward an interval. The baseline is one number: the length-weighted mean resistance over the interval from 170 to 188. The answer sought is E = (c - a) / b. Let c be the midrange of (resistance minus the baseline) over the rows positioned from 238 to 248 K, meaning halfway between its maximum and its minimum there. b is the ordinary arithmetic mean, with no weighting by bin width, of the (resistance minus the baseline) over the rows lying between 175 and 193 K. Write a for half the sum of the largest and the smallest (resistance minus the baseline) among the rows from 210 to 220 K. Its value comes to 0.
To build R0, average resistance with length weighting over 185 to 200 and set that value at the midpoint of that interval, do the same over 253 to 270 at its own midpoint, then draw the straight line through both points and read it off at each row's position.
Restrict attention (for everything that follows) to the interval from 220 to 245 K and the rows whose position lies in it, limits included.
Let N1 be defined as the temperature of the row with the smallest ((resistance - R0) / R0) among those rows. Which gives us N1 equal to 239.0 K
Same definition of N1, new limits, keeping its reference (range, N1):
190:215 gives 199.0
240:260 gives 251.5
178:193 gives 184.0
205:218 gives 216.5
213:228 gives 224.0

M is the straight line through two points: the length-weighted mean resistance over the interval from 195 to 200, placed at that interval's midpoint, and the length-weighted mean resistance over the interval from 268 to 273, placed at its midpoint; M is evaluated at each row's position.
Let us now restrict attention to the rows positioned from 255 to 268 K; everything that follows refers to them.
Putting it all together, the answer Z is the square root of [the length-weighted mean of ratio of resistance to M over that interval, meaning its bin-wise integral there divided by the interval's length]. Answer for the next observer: 1.01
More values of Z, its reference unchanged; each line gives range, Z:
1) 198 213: 1.06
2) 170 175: 1.17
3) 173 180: 1.16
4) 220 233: 1.06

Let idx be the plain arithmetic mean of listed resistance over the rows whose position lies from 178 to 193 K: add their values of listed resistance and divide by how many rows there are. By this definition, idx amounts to 30.9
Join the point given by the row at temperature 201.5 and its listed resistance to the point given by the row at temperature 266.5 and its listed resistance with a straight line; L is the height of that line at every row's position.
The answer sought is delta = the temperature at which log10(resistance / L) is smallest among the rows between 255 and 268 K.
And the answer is 266.5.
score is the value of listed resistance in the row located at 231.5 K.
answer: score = 30.13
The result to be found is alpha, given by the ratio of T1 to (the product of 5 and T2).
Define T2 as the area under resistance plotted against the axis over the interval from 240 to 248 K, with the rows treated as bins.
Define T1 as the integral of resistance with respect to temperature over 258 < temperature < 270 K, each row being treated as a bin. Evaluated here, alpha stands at 0.30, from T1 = 364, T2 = 243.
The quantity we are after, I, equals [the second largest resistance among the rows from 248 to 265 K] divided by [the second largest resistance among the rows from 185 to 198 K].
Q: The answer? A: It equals 0.98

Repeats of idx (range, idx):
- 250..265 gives 30.4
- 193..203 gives 26.7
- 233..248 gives 30.4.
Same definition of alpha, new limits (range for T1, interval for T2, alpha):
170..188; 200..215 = 0.25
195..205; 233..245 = 0.14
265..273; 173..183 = 0.16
